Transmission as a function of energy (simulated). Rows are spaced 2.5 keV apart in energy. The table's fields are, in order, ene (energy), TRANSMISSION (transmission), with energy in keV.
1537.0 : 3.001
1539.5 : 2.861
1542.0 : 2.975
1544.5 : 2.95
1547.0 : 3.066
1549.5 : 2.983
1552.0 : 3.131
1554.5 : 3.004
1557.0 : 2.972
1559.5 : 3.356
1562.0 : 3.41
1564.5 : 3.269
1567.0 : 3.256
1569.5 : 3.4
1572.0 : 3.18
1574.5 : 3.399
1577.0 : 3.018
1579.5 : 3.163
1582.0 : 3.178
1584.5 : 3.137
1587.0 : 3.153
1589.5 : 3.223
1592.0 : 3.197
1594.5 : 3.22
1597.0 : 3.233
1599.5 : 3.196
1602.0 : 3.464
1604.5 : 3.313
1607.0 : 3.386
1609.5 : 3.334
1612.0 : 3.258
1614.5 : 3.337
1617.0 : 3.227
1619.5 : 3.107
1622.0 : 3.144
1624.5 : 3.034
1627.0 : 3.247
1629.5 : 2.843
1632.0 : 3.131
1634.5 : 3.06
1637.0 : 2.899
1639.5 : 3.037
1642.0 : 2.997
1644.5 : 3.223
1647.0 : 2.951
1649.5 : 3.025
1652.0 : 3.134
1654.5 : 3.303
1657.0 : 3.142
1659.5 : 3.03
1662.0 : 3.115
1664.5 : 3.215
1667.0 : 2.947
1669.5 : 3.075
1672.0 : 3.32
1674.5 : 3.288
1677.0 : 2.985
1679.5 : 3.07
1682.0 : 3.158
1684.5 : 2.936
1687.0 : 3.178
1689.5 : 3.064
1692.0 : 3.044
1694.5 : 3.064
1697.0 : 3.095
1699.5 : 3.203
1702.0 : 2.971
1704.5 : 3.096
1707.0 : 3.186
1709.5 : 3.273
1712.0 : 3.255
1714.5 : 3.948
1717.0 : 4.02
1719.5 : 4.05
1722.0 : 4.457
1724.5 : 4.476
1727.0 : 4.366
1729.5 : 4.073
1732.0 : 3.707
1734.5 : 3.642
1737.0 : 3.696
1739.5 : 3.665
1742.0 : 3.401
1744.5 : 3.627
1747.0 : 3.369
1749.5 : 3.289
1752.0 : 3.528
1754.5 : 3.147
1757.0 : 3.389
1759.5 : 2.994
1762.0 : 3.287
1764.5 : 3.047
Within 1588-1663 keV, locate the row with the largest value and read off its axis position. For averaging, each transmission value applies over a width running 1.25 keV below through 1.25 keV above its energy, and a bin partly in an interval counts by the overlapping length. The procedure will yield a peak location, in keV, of 1602.0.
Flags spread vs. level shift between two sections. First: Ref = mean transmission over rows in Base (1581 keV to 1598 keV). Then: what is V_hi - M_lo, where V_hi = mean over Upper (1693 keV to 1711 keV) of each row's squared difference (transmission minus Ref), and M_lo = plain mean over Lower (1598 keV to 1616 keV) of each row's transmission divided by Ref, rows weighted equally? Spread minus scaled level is -1.03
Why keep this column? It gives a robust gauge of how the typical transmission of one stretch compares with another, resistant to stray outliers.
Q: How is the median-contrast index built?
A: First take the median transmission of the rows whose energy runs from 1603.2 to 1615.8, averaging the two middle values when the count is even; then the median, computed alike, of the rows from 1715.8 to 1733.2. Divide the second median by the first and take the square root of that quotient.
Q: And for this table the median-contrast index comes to 1.105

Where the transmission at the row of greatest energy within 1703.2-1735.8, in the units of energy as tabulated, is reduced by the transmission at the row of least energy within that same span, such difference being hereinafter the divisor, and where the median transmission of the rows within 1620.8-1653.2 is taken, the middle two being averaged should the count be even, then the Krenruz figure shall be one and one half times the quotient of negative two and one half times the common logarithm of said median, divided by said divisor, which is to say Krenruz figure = -3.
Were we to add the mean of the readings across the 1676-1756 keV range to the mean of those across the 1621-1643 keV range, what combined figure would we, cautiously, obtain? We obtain 6.51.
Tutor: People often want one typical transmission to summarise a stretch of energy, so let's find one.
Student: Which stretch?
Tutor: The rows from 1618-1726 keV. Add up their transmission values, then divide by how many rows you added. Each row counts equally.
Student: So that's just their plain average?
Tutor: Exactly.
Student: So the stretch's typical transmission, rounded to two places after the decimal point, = 3.23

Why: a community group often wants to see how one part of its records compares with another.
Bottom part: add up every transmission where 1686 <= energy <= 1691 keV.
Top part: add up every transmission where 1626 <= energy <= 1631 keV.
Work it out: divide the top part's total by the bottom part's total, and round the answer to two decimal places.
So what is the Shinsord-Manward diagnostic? 0.98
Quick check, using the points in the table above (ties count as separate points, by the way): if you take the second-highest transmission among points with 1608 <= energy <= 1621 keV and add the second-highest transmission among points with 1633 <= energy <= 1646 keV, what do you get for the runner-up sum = 6.4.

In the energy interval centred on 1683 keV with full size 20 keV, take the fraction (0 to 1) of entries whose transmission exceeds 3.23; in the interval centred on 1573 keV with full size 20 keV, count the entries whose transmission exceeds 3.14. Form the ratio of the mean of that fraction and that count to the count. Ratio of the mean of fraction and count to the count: 0.51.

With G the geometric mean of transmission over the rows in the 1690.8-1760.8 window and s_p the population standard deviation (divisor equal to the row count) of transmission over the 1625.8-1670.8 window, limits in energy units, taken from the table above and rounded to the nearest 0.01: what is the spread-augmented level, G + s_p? 3.63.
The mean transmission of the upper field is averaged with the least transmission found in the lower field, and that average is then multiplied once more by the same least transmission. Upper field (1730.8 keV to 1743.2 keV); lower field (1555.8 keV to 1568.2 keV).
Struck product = 9.8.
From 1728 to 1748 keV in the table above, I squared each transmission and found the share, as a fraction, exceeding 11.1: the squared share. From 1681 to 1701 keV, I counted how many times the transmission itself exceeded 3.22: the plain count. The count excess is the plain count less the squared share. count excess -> -1.0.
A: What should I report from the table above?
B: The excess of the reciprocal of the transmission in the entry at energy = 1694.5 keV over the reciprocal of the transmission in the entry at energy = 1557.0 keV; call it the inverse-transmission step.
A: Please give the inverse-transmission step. -0.010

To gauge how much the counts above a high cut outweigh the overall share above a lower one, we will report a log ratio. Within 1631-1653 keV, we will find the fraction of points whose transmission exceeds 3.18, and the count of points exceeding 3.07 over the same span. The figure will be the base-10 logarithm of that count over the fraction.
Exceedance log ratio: 1.43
